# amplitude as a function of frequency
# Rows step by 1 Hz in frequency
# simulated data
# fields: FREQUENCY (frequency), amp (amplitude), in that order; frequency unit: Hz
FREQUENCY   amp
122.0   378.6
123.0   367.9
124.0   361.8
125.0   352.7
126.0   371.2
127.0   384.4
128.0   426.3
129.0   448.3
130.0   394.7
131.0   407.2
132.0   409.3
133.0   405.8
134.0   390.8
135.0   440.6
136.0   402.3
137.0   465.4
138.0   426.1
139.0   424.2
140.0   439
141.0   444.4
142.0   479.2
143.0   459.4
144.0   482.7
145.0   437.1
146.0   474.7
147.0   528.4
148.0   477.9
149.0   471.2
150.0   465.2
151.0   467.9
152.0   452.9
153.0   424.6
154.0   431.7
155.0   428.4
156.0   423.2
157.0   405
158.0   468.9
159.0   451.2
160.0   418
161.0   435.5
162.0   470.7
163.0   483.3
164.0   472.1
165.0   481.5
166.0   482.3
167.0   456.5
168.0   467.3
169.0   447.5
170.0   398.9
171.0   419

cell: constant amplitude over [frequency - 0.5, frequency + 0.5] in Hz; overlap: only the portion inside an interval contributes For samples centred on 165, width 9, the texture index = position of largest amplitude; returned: 163.0 Hz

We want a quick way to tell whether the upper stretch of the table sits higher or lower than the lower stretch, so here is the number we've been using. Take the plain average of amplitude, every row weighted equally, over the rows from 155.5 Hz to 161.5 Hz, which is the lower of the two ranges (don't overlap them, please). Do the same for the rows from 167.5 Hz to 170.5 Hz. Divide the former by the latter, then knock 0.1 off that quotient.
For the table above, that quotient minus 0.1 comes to 0.890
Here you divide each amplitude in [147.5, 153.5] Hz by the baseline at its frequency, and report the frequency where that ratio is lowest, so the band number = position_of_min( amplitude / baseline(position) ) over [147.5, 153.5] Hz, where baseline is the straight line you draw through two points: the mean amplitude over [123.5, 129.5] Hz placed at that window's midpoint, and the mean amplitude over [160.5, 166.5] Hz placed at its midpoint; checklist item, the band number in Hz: 153.0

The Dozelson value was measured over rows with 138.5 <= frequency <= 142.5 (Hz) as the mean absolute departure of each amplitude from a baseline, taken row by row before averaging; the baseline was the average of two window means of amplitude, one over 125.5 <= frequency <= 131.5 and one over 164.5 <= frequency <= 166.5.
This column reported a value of 15.1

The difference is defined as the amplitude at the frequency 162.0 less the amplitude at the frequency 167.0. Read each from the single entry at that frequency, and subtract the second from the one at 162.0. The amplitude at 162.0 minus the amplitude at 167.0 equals 14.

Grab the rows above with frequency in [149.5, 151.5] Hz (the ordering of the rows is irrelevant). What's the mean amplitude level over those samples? 467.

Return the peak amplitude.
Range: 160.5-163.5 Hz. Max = 483.3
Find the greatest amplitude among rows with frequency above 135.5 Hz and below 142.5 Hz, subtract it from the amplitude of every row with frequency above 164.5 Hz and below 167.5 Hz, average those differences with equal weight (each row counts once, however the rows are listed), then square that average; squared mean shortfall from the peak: 33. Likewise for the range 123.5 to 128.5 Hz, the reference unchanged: 9984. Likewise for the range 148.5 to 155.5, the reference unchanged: 922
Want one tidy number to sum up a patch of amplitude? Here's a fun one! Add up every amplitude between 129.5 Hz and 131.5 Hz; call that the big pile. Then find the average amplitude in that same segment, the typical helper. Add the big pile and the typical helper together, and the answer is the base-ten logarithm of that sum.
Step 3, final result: 3.08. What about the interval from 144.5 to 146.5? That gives 3.14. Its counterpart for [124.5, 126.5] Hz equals 3.04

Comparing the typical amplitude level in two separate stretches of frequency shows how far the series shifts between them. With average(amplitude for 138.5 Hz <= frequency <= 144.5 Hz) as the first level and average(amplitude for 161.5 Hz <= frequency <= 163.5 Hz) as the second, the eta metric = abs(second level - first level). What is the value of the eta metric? 22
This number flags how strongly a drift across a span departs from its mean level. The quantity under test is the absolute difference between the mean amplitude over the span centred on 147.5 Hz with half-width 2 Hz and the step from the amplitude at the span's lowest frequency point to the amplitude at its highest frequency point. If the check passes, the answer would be 492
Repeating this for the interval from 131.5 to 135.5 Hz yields 380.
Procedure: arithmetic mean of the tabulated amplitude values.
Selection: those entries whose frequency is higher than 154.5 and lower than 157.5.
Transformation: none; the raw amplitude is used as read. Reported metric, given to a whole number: 419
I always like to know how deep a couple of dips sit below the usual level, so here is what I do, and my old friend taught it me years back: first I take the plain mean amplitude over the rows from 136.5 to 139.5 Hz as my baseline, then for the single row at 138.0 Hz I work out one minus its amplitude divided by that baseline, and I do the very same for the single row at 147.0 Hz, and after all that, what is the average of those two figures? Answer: -0.09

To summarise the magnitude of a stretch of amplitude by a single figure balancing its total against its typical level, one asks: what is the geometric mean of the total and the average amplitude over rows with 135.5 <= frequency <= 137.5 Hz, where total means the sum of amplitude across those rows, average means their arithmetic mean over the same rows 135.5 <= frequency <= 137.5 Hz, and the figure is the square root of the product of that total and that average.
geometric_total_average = 614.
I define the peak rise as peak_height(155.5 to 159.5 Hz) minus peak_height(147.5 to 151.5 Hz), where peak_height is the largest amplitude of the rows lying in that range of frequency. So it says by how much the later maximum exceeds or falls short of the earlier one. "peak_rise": -9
